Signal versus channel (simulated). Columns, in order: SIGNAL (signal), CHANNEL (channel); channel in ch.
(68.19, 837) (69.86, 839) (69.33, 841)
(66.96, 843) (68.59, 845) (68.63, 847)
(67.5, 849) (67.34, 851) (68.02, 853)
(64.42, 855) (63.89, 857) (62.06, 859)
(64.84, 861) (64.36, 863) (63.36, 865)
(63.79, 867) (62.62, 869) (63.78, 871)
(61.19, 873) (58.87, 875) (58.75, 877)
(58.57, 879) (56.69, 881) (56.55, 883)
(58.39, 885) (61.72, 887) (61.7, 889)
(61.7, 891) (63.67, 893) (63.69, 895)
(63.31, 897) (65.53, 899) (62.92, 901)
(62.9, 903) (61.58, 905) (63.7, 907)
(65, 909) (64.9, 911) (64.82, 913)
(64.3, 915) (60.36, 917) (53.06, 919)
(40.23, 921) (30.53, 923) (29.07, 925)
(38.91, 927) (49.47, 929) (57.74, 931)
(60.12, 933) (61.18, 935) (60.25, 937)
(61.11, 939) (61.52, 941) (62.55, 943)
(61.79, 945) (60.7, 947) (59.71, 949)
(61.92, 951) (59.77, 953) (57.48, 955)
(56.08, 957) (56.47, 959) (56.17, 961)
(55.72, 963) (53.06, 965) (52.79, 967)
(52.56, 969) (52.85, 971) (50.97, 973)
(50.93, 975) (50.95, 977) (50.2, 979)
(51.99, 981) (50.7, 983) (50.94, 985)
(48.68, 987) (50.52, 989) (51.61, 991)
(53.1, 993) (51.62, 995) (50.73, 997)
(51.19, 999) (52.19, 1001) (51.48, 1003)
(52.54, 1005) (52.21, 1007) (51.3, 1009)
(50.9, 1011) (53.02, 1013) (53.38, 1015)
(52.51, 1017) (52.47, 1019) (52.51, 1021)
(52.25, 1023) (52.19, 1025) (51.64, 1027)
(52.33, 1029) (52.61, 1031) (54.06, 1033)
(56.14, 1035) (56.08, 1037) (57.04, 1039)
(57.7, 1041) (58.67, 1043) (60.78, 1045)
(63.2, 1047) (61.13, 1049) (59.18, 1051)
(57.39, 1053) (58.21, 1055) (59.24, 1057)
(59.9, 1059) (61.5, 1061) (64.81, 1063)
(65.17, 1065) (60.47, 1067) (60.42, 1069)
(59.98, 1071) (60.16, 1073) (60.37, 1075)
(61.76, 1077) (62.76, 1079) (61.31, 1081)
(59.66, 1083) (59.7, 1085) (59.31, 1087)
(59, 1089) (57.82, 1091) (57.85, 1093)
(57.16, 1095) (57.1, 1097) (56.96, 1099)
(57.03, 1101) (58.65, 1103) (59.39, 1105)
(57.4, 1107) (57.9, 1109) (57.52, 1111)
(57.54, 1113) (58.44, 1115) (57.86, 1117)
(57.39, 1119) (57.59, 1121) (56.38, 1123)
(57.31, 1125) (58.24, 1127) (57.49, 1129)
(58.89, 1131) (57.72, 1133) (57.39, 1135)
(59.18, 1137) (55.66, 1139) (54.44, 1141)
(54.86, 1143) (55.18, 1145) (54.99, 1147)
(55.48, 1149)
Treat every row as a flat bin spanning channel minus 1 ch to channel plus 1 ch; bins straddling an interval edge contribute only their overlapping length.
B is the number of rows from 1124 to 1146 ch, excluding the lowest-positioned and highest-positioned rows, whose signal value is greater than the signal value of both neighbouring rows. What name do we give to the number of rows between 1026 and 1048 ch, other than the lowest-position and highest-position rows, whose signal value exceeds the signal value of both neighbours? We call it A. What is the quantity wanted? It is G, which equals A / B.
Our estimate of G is 0.3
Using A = 1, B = 3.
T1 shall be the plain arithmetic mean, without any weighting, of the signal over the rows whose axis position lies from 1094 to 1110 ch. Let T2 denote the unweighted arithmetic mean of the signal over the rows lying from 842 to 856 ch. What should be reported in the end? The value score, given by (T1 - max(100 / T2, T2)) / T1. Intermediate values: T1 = 58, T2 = 67.4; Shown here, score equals -0.17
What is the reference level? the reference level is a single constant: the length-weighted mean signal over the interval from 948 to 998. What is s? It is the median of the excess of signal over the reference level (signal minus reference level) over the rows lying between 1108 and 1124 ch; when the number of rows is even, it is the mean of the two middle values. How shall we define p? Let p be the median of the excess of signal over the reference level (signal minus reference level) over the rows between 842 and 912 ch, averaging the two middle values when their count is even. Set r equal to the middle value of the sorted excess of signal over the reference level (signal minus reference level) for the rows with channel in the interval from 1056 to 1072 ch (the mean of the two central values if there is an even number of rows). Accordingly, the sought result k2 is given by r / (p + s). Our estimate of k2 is 0.49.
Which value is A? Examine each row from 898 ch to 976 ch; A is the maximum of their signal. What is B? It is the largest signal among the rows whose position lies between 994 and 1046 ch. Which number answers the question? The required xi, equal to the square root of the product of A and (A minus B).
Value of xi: 18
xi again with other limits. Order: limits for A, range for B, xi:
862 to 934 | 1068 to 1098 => 13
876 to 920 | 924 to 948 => 14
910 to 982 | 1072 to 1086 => 12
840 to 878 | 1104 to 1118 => 26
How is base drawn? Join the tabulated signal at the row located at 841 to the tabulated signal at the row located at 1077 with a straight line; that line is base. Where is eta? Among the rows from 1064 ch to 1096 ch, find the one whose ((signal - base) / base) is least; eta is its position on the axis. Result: 1095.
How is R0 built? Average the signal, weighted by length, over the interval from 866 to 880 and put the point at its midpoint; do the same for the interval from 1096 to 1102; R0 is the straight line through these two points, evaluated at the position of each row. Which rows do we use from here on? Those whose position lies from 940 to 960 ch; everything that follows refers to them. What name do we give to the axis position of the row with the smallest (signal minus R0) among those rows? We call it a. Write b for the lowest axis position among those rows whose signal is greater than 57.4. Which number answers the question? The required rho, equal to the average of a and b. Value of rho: 949 ch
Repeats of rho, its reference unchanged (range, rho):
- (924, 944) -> 928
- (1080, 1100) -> 1090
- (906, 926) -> 916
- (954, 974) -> 964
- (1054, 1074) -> 1055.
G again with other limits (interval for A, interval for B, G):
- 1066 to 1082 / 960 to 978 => 1.0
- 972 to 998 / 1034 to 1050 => 4.0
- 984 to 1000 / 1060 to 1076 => 1.0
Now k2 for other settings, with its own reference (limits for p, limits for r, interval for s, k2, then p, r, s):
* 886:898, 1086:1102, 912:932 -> 0.59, 9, 4.0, -2.2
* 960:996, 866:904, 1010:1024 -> -2.86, -2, 8.2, -1.0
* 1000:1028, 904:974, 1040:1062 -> 1.39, -1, 6.2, 5.7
